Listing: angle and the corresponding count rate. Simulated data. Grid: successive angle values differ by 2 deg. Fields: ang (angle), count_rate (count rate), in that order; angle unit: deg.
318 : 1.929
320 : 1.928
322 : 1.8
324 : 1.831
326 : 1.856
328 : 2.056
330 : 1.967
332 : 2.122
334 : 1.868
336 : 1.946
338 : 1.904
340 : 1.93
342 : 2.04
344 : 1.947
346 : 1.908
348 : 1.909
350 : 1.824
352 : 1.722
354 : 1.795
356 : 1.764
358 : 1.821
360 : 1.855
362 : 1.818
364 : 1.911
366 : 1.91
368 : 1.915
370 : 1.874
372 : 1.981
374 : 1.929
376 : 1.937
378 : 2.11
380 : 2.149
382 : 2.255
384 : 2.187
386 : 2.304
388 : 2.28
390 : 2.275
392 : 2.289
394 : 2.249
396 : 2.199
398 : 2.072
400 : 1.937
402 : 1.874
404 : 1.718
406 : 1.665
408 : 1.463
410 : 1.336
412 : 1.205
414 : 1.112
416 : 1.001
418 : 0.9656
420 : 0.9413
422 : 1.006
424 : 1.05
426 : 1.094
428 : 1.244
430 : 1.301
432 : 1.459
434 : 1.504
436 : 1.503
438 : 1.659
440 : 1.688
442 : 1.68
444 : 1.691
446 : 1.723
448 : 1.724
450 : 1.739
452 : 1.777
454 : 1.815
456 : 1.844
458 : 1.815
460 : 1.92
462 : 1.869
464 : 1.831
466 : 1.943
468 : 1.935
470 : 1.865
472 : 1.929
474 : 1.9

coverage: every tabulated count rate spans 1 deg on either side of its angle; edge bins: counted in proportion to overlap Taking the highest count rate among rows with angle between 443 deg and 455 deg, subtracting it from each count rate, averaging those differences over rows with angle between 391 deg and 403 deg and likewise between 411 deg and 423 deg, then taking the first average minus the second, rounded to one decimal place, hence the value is 1.1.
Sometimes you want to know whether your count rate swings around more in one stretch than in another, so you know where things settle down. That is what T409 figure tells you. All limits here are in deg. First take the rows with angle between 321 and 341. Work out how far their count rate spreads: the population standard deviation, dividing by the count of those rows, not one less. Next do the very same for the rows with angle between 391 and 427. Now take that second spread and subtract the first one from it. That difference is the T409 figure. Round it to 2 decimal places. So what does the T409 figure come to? 0.38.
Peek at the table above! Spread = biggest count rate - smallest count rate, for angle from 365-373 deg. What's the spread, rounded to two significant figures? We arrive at 0.11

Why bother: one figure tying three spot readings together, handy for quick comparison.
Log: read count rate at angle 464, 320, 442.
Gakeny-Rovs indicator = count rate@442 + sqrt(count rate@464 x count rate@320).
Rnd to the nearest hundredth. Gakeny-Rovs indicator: 3.56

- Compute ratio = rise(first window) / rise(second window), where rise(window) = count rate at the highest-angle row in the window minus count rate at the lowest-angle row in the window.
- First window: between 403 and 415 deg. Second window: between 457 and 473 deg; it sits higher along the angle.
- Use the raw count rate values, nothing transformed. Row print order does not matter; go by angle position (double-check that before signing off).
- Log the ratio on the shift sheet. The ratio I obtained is -5.3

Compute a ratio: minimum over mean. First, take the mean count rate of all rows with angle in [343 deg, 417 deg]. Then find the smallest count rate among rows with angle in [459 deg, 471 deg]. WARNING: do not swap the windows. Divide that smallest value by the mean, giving 0.97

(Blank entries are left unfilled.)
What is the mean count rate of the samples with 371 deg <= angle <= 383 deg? 2.06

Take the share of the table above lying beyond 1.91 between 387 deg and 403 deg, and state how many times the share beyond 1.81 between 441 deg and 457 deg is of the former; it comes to 0.3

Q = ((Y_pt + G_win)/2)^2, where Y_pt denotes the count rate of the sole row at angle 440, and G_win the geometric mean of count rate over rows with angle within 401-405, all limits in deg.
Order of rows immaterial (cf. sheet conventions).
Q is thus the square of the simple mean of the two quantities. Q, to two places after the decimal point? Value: 3.03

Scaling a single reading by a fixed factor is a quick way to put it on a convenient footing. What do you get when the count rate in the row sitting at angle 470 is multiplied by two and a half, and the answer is 4.66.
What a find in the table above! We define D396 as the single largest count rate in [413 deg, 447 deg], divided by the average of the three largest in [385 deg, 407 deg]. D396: 0.75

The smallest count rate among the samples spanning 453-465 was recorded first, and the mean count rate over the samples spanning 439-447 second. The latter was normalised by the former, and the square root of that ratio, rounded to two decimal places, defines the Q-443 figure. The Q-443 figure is 0.97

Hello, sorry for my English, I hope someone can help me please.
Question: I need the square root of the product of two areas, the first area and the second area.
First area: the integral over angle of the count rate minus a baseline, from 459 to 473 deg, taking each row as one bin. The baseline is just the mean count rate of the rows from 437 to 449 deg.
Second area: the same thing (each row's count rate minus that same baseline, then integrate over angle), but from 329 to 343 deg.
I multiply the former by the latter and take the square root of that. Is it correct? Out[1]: 3.3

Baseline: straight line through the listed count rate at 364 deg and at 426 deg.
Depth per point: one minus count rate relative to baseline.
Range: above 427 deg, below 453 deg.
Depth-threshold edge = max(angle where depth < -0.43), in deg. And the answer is 452 deg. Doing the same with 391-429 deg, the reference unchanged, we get 396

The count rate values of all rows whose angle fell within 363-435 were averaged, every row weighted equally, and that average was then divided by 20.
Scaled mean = 0.086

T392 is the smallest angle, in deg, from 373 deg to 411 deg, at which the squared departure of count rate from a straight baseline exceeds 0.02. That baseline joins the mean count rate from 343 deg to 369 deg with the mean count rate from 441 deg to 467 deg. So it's 378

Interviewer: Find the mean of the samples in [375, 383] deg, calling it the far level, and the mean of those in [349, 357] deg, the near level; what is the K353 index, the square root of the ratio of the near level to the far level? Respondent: 0.92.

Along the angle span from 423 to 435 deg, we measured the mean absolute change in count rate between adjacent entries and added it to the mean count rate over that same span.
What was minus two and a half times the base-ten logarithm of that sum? -0.34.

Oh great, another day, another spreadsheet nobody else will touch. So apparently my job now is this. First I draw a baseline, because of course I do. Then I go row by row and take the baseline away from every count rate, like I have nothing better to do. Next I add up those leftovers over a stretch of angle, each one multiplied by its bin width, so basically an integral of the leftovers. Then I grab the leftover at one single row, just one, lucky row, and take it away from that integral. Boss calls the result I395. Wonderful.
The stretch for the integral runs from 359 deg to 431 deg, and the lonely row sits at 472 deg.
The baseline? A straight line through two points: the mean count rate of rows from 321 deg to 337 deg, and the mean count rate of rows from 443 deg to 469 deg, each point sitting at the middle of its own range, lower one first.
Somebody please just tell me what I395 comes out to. -10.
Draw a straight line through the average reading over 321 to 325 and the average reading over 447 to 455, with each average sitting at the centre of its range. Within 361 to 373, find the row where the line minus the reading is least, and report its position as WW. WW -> 372 deg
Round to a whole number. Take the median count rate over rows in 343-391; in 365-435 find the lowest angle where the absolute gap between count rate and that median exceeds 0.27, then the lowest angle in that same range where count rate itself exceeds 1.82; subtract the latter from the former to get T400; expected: 16 deg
